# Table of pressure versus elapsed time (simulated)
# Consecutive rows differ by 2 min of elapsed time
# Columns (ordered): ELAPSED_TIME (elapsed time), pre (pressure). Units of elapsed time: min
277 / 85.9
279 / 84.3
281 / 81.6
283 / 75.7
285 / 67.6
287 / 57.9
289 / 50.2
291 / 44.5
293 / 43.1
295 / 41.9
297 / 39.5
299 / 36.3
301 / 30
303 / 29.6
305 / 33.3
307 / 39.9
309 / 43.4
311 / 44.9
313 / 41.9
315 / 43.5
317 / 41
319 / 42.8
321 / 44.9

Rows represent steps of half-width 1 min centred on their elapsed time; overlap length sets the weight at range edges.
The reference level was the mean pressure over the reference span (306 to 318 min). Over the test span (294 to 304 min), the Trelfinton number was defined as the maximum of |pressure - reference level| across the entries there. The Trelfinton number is 13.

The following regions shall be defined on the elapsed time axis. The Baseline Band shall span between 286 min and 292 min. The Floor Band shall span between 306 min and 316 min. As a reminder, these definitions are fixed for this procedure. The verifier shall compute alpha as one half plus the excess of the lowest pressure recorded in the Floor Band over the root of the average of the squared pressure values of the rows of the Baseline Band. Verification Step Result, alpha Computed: -11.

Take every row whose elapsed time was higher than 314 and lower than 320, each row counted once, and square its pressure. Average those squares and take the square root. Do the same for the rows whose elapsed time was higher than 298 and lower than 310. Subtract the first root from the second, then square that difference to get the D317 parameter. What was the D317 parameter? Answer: 45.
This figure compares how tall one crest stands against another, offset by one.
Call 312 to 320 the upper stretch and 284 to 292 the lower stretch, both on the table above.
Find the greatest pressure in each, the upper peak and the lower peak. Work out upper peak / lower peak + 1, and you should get 1.64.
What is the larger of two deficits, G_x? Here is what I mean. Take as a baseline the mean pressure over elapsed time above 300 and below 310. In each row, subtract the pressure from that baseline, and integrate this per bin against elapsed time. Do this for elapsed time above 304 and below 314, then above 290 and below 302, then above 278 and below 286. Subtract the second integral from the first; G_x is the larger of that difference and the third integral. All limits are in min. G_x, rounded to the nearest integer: -7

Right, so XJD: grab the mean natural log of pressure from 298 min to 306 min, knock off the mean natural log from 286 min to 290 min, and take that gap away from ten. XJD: 10.5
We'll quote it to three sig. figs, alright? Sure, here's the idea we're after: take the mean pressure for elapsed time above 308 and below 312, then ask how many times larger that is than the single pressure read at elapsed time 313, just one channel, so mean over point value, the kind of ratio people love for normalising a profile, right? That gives 1.05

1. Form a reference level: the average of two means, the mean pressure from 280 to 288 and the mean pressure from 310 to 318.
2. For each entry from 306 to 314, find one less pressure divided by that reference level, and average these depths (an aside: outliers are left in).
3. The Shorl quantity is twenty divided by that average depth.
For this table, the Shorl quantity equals 80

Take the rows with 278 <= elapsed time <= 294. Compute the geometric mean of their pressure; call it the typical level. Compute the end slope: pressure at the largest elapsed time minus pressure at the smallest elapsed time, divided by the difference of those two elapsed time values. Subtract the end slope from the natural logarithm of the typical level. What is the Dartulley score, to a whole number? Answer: 7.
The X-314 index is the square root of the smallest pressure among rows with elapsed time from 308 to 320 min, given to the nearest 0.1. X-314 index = 6.4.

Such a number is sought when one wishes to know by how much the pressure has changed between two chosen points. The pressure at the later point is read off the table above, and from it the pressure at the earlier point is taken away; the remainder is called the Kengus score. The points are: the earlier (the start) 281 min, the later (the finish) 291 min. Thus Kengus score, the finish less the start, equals -37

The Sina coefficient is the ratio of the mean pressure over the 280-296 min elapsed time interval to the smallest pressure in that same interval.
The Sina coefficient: 1.38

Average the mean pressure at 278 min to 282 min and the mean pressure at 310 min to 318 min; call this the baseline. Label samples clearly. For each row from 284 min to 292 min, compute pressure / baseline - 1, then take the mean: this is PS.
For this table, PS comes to -0.12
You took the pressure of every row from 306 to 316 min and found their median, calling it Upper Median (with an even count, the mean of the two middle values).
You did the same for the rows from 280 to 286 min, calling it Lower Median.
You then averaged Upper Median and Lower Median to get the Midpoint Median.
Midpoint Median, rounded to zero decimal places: 60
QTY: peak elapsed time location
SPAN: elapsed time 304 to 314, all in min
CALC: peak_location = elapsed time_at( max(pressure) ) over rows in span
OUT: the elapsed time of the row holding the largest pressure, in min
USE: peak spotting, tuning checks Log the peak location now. 311 min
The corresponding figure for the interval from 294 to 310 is 309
